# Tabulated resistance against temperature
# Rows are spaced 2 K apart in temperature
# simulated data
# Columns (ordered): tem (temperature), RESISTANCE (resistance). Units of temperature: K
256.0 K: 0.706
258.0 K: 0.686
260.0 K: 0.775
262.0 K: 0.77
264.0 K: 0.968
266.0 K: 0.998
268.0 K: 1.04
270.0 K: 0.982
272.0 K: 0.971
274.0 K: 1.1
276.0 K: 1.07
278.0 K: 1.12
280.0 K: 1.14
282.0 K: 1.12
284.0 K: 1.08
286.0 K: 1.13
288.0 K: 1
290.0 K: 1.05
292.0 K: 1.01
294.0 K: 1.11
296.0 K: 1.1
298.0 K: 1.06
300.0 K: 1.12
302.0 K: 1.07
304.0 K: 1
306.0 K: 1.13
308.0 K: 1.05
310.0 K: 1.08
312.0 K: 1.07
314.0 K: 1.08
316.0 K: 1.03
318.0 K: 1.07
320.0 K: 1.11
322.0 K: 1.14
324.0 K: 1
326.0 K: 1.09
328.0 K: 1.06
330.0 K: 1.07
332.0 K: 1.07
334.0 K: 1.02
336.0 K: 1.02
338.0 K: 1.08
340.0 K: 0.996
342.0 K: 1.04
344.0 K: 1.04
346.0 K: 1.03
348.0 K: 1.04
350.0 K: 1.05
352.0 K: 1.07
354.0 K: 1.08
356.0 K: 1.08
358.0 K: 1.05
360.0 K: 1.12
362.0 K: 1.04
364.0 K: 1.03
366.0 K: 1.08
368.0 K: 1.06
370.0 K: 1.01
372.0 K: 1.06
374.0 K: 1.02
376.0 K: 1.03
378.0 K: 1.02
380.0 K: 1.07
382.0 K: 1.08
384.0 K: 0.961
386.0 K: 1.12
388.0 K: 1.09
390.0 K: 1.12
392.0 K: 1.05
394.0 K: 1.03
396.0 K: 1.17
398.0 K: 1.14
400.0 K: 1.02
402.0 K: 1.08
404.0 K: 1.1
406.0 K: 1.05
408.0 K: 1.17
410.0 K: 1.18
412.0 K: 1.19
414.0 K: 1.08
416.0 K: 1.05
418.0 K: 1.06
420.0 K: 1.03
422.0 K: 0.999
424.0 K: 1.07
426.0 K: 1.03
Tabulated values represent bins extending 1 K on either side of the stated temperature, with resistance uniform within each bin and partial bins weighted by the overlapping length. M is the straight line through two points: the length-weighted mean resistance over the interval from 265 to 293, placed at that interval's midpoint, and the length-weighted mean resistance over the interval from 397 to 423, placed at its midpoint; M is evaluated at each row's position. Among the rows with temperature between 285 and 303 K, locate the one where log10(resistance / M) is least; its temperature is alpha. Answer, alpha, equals 288.0 K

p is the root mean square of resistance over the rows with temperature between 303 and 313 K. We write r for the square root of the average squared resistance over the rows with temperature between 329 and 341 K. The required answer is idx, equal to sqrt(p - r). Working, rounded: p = 1.07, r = 1.043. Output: 0.15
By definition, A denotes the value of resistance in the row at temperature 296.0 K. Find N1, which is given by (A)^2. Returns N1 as 1.21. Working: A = 1.1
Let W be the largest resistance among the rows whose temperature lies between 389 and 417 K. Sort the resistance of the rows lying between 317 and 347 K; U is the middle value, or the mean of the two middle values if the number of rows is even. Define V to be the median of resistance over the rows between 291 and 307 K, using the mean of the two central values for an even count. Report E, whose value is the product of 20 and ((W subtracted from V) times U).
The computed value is -2.2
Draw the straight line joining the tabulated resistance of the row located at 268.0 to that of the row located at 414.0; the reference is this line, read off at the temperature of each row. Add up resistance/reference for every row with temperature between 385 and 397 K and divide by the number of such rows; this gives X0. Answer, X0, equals 1.02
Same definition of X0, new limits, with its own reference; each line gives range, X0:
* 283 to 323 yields 1.02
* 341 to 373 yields 0.99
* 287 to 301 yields 1.02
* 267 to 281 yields 1.02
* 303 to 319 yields 1.01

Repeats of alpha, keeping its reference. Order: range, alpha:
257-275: 258.0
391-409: 400.0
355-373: 370.0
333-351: 340.0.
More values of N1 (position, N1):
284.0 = 1.17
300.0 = 1.25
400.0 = 1.04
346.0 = 1.06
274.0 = 1.21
